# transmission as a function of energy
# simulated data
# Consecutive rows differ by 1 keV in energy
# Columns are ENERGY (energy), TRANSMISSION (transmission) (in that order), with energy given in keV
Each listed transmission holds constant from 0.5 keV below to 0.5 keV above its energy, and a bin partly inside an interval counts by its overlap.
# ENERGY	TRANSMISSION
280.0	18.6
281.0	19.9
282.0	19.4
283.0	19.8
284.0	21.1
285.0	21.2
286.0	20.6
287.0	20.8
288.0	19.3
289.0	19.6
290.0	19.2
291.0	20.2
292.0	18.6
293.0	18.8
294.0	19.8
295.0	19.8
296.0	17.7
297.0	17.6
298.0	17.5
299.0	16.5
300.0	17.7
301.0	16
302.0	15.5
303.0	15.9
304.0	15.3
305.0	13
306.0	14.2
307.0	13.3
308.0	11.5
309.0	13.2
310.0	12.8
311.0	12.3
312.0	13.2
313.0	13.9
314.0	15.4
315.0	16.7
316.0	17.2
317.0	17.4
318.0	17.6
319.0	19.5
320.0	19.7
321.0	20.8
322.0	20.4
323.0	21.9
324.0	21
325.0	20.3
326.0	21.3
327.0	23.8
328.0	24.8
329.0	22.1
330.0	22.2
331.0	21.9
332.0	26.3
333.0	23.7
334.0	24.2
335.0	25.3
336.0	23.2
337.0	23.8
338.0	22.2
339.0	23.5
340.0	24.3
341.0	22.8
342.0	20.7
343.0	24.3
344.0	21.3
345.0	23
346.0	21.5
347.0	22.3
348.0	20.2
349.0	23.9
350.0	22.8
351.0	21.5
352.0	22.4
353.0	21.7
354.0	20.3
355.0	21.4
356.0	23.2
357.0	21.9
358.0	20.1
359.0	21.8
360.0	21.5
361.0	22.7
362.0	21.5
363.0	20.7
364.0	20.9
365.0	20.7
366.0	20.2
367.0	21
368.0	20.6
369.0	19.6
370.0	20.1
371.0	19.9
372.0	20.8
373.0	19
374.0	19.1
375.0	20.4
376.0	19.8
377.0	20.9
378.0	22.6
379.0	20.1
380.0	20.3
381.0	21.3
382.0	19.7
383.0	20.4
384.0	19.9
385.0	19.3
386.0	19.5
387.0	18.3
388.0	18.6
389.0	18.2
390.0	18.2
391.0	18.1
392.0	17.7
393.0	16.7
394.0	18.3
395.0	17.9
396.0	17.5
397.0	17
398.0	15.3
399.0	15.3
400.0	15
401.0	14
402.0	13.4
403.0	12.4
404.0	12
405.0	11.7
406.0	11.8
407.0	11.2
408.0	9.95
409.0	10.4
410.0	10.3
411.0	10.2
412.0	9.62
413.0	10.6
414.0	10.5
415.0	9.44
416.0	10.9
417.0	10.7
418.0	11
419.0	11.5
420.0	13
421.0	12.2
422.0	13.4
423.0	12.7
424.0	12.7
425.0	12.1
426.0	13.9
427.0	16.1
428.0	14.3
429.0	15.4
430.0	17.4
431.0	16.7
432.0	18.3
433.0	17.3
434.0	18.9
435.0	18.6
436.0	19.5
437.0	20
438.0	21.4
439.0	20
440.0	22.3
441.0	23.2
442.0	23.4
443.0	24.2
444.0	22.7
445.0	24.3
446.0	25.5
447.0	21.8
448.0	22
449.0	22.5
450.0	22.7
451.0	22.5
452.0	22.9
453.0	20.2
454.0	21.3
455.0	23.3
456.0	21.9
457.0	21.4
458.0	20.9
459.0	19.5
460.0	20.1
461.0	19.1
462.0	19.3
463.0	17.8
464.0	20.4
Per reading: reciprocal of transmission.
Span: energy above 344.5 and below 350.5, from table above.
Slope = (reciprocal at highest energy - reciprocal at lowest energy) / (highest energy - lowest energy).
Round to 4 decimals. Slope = 0.0001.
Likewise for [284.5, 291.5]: 0.0004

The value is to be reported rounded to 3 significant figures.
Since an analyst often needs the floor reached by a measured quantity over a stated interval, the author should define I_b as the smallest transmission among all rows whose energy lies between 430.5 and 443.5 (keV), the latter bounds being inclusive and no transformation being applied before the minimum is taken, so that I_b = 16.7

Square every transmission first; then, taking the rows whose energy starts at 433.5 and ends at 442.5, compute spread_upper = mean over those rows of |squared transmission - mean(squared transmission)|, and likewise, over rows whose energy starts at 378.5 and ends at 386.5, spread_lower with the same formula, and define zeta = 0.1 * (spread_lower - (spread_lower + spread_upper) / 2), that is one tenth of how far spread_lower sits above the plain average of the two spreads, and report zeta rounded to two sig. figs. -2.4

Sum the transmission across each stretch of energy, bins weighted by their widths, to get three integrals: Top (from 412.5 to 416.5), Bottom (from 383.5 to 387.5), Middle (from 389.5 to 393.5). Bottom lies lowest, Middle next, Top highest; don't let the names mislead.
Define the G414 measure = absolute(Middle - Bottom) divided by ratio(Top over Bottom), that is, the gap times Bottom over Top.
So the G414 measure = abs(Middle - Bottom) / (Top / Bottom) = 12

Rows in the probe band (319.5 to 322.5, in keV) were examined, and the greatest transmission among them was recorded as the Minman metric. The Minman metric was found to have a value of 20.8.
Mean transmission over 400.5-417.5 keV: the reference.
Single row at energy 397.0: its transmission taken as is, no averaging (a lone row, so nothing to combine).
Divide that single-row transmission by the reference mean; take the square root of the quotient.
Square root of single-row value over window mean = 1.24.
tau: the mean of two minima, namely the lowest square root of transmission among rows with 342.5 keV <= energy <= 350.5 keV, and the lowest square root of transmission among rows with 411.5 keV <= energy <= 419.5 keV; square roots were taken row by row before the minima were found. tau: 3.8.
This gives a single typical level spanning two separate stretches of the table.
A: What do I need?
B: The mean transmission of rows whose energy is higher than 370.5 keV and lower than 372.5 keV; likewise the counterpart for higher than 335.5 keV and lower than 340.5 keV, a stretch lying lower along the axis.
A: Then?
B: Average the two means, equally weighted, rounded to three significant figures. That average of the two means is 21.9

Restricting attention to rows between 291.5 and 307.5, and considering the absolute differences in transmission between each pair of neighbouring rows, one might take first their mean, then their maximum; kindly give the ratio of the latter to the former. 2.59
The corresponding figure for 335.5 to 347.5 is 2.14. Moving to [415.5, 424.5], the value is 2.31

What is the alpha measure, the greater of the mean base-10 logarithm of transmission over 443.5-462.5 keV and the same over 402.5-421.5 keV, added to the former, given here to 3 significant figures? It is 2.67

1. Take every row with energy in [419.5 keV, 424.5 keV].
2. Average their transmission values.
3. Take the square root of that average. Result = 3.6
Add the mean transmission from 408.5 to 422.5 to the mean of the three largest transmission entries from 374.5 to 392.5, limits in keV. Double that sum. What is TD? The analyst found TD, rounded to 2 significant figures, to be 65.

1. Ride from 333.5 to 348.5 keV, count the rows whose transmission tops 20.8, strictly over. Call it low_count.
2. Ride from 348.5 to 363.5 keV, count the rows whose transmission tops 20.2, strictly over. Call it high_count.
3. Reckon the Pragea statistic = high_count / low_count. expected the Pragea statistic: 1.1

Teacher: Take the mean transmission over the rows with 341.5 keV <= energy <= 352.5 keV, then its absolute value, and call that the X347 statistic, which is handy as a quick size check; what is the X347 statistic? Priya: 22.2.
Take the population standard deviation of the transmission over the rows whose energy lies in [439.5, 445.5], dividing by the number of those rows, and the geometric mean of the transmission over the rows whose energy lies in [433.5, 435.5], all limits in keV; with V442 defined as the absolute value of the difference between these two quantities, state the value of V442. 18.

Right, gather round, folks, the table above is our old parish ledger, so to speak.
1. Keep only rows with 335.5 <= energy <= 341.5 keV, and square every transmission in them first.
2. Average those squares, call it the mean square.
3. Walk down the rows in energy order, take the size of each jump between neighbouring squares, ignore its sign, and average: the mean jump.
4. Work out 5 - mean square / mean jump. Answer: -5.1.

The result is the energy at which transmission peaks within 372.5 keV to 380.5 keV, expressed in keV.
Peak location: 378.0 keV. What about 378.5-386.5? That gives 381.0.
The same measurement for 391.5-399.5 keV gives 394.0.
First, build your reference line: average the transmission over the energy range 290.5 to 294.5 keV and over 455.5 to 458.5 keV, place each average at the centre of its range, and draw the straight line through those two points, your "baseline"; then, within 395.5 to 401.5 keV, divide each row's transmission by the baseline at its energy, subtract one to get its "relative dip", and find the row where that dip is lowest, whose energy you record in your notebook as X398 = 401.0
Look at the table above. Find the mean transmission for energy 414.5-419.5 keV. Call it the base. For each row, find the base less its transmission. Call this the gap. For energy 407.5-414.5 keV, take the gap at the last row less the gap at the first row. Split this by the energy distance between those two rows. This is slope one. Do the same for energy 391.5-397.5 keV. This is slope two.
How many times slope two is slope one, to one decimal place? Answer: -0.7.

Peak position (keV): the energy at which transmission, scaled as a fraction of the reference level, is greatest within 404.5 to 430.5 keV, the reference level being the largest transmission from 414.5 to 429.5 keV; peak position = 430.0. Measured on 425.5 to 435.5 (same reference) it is 434.0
